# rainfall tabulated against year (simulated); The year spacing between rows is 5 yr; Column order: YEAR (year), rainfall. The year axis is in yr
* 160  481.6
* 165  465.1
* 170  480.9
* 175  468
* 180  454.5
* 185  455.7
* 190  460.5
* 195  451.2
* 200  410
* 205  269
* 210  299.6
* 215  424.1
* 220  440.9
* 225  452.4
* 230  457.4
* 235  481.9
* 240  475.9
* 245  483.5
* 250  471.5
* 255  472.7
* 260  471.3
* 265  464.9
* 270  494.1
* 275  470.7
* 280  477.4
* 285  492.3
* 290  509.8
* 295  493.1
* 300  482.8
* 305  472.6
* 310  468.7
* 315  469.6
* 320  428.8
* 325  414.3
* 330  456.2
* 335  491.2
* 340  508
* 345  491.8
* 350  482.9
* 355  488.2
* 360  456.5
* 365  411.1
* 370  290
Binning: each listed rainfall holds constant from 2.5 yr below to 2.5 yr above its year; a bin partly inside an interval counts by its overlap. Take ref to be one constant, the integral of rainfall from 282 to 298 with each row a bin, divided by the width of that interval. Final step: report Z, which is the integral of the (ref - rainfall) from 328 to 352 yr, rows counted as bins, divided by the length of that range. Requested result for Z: 11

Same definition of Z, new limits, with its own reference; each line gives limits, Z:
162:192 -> 33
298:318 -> 25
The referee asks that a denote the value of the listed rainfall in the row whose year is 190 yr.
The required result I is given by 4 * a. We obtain 1842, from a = 460.5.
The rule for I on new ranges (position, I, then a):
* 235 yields 1928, 481.9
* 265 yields 1860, 464.9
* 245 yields 1934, 483.5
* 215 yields 1696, 424.1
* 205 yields 1076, 269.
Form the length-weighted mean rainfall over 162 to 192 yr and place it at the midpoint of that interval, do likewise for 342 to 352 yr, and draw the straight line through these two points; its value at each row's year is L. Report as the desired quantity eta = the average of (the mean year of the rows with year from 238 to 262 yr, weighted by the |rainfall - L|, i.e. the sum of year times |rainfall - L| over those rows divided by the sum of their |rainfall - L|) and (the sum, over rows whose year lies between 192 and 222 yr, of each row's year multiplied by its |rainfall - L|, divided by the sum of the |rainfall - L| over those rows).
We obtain 228.6 yr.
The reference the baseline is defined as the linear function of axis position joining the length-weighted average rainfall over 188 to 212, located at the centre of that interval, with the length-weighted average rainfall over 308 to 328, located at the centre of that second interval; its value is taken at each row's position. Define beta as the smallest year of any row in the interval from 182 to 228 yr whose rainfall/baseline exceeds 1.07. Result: 185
